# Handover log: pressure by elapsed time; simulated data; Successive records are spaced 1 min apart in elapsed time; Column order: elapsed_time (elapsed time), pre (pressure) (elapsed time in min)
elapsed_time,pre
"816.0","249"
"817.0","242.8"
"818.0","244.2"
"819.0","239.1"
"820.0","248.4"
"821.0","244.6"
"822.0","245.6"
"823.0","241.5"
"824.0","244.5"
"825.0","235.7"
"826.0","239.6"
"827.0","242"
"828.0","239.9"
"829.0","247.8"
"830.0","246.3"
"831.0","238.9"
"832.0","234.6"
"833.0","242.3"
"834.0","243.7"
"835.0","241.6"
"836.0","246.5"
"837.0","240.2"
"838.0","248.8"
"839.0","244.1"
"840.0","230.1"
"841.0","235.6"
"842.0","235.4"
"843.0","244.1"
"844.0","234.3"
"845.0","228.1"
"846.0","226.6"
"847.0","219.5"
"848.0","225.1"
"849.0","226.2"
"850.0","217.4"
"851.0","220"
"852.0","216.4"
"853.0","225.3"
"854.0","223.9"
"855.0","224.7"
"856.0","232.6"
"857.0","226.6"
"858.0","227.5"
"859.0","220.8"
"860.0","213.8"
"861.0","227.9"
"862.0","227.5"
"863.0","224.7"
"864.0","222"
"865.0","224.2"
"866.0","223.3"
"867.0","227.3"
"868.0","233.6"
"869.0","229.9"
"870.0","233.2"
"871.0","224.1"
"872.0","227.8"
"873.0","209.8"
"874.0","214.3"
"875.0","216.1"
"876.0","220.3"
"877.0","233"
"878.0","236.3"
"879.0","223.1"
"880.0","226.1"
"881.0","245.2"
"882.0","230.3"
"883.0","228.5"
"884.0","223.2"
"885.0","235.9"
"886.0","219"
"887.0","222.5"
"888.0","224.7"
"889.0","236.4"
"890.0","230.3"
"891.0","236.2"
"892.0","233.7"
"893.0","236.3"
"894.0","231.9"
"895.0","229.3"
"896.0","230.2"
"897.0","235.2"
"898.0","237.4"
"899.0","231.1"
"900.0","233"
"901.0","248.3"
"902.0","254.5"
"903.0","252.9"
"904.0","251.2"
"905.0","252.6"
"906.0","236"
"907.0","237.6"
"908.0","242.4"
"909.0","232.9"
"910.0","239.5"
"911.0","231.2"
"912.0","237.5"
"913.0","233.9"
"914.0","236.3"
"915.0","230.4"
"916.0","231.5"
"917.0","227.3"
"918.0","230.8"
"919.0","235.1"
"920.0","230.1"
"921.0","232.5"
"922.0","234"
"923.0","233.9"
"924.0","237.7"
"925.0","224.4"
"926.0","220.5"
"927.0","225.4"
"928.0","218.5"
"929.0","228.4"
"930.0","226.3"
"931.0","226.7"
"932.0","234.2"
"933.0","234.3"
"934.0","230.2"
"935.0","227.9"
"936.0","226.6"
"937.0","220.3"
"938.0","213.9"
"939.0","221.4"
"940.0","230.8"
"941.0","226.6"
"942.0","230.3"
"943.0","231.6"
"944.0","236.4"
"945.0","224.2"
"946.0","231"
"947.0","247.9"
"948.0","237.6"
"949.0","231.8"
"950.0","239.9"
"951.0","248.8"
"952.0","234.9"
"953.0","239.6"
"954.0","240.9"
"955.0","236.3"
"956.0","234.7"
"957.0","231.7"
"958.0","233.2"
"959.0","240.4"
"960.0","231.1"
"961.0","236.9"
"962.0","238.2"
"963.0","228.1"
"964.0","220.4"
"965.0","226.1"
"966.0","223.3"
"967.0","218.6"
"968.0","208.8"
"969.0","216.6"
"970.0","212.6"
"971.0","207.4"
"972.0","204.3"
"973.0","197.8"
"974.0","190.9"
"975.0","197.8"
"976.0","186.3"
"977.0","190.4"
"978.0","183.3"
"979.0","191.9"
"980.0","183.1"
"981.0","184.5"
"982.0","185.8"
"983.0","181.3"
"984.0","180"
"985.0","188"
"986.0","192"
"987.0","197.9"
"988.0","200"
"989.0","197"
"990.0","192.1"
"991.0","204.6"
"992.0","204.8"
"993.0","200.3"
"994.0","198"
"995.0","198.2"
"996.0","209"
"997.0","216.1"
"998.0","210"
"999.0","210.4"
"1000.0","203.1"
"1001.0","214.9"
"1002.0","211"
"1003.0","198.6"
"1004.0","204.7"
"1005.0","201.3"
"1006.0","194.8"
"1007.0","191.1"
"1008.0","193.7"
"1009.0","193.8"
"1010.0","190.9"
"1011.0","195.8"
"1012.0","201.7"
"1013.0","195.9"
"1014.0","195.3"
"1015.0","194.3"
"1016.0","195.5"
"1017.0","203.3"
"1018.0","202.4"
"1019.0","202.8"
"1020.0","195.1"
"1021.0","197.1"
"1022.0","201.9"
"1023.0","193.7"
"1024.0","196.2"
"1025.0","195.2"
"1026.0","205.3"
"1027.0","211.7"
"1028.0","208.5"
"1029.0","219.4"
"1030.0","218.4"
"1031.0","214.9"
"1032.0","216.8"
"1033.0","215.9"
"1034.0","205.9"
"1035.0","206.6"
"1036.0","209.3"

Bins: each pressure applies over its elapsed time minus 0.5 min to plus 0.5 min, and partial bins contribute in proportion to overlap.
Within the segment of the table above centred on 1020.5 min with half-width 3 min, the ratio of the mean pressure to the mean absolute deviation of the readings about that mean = 56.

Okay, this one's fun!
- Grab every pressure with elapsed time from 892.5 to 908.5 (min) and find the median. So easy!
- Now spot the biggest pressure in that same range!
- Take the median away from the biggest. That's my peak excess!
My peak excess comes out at 18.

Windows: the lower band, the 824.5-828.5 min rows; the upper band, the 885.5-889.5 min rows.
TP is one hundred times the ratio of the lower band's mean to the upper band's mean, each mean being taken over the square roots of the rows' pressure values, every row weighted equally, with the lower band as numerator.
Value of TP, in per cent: 103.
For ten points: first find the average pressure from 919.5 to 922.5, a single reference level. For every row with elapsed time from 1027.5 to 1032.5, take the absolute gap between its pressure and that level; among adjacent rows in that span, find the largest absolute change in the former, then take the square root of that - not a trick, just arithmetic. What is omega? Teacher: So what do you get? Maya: 3.3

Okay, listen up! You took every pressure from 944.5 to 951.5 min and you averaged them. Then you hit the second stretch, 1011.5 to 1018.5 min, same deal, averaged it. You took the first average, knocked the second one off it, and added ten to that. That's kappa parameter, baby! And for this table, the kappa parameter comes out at 49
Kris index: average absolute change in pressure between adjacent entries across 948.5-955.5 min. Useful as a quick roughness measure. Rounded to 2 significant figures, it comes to 6.9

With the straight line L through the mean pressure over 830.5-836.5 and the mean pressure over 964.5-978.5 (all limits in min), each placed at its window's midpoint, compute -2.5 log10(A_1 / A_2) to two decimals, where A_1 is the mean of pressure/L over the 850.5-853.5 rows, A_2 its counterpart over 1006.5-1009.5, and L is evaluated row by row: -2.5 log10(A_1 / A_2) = 0.06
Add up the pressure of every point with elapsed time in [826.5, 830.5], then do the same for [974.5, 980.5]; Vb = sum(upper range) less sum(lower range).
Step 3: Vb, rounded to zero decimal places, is 157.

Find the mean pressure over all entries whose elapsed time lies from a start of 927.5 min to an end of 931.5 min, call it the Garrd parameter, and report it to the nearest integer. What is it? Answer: 225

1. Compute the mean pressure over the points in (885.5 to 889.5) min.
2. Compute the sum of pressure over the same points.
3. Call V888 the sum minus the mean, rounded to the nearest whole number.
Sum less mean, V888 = 677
